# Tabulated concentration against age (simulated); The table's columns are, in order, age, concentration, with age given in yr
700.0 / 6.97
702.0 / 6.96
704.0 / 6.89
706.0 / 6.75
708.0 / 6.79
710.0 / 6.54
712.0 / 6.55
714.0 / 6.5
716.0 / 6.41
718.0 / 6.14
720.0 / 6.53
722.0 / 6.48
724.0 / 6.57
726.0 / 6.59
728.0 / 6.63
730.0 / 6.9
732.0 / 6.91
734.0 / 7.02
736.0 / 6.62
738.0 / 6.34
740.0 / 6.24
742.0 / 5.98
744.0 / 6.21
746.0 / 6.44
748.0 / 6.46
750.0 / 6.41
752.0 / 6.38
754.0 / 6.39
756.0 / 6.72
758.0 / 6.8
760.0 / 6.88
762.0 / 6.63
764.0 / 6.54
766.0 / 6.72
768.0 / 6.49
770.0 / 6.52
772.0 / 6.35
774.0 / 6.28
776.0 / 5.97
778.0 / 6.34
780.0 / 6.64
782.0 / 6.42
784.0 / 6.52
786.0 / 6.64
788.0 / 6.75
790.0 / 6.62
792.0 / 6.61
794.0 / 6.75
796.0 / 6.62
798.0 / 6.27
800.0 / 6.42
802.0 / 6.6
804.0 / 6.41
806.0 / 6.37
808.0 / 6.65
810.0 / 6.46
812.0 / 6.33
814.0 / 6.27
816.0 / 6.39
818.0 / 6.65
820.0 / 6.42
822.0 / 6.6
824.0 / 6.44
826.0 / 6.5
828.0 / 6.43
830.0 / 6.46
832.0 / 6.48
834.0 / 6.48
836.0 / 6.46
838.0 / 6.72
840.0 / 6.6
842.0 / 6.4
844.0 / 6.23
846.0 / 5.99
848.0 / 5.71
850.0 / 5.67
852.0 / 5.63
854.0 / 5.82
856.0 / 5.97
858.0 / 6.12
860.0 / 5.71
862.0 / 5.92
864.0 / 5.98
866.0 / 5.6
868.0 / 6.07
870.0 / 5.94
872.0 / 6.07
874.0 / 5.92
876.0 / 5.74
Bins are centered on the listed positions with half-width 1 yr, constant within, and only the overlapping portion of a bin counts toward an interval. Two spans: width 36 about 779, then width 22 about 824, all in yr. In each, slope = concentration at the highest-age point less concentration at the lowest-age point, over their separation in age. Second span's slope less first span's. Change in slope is 0.011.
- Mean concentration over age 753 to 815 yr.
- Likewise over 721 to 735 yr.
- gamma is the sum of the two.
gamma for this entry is 13.2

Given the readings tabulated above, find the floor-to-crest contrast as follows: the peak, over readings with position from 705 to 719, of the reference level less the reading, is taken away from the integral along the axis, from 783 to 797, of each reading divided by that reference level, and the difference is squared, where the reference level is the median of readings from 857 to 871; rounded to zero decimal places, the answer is 252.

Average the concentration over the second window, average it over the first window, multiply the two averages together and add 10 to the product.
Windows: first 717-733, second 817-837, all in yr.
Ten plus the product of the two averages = 52.8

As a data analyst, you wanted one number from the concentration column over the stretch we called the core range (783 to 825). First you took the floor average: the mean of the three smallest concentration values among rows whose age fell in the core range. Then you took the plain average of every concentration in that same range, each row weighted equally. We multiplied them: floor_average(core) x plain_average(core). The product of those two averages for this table 41.0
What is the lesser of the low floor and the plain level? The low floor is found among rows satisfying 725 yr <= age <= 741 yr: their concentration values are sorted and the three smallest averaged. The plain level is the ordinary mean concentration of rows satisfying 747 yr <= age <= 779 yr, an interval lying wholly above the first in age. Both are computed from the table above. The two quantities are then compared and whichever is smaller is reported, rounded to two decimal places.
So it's 6.39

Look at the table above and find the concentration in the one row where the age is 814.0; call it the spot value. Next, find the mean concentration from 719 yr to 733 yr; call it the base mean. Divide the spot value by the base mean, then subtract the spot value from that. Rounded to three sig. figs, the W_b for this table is -5.33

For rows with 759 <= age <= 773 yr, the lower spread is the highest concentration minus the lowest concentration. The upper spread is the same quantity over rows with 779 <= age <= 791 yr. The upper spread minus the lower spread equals -0.2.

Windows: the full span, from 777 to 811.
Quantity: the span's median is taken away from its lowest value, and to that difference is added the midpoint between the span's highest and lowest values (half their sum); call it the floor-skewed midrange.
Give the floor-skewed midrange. 6.18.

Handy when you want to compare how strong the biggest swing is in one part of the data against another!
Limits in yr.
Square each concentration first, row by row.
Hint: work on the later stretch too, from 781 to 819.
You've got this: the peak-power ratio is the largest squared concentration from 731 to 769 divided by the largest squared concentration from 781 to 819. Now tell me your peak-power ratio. 1.082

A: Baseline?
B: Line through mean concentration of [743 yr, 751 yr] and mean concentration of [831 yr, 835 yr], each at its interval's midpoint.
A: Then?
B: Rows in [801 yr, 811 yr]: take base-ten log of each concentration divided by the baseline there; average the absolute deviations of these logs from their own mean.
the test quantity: 0.0068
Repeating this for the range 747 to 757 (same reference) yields 0.0064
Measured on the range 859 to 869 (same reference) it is 0.0119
